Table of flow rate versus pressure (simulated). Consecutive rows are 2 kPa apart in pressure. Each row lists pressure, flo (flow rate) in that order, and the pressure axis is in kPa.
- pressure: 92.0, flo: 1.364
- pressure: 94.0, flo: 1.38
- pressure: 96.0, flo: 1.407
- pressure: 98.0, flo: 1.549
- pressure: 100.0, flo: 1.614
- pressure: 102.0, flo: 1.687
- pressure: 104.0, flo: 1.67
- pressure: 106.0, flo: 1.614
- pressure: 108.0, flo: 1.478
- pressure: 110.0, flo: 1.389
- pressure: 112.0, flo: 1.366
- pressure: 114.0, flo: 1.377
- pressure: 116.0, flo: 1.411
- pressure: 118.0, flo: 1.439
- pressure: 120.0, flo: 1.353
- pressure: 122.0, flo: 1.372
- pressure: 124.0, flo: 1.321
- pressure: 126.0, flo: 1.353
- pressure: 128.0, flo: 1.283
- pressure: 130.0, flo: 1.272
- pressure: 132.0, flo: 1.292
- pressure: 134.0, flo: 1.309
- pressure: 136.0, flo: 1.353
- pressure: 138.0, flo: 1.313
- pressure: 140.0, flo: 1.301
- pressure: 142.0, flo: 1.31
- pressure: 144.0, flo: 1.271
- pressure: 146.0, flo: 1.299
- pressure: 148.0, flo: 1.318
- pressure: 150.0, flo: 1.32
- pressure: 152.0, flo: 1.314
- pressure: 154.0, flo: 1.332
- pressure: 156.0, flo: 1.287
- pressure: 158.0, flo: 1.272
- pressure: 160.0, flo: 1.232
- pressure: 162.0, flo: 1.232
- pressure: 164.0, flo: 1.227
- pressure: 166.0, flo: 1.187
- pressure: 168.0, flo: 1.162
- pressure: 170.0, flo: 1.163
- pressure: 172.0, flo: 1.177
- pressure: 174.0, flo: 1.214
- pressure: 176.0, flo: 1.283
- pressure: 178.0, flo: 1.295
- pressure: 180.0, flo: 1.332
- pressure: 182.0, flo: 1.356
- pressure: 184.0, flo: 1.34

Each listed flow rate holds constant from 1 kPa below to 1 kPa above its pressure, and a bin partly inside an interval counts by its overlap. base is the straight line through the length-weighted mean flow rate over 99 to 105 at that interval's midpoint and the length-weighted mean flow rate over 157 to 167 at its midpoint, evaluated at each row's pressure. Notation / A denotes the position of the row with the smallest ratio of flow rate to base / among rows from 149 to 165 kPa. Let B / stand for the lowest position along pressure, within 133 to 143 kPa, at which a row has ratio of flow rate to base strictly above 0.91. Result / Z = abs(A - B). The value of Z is 26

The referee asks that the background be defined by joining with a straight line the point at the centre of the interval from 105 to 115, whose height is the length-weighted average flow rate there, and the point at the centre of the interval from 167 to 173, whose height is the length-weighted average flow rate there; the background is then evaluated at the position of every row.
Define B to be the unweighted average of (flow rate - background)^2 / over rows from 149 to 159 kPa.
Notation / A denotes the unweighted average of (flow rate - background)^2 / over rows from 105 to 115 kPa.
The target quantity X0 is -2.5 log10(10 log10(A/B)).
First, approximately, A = 0.007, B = 0.0043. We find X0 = -0.7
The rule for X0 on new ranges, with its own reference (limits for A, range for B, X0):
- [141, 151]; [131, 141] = -0.9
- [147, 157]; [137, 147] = -2.8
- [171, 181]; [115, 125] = -2.7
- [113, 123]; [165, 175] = 0.2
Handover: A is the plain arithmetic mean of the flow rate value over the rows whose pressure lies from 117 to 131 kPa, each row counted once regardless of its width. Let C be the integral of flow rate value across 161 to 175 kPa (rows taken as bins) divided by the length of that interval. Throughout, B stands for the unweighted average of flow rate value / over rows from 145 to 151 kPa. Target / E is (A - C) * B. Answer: 0.19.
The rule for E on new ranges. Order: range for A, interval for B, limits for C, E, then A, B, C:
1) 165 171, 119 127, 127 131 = -0.14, 1.17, 1.35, 1.28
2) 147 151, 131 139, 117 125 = -0.07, 1.32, 1.32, 1.37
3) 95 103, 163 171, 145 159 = 0.31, 1.56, 1.18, 1.31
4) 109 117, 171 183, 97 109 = -0.28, 1.39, 1.28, 1.60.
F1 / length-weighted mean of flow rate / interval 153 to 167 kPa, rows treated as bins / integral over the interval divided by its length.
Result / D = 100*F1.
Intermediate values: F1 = 1.25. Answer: 125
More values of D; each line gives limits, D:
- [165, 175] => 118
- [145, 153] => 131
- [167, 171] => 116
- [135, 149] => 131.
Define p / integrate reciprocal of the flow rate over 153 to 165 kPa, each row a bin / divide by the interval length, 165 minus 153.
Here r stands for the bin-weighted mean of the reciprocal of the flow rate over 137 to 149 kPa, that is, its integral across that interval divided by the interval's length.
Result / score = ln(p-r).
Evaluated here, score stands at -3.7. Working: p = 0.792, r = 0.77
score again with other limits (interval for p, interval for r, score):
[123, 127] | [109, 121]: -3.6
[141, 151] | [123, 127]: -4.0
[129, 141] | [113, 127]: -3.3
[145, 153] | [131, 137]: -5.9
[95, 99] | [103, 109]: -3.1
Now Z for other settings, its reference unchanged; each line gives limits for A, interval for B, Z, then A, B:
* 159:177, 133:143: 34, 168.0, 134.0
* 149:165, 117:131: 42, 160.0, 118.0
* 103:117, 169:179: 58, 112.0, 170.0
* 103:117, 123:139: 14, 112.0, 126.0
